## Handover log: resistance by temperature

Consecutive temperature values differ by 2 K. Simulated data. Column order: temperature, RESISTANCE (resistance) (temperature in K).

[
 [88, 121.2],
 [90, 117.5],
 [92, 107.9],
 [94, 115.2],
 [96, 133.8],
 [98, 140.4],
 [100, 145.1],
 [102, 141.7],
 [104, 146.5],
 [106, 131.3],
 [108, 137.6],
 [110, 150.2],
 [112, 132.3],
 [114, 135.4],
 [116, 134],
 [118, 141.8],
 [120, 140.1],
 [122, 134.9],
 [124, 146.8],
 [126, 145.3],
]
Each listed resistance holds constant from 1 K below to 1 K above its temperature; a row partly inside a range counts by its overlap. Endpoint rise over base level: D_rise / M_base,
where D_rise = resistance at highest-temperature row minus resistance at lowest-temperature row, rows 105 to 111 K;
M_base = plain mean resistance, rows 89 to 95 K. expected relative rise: 0.17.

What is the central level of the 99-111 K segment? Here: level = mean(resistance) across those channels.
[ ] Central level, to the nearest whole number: 142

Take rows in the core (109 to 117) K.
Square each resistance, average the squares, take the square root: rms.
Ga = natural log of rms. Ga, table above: 4.93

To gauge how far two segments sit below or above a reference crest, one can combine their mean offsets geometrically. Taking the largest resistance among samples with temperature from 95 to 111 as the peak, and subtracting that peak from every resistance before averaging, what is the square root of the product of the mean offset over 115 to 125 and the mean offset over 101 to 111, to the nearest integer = 10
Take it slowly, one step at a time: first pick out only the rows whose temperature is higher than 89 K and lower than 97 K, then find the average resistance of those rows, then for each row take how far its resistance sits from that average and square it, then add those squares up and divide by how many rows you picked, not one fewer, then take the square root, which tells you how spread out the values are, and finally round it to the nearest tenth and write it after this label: 9.5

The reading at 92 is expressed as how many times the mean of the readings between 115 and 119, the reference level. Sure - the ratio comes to 0.78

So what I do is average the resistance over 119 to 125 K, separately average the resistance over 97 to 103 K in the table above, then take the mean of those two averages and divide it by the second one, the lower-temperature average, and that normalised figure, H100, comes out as 0.99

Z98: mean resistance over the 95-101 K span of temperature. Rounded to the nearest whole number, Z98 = 140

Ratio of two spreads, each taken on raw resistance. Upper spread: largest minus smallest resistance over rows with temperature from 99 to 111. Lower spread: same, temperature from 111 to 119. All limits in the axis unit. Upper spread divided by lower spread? 1.99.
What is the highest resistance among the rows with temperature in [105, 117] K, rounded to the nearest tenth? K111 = 150.2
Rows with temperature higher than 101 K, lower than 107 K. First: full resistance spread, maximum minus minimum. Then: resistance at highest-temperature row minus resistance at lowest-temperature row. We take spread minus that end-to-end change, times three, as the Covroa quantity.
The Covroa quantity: 77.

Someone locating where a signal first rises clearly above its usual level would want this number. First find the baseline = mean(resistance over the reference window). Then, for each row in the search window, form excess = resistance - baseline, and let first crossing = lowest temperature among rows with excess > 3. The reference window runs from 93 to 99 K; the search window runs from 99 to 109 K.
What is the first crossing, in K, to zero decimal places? 100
